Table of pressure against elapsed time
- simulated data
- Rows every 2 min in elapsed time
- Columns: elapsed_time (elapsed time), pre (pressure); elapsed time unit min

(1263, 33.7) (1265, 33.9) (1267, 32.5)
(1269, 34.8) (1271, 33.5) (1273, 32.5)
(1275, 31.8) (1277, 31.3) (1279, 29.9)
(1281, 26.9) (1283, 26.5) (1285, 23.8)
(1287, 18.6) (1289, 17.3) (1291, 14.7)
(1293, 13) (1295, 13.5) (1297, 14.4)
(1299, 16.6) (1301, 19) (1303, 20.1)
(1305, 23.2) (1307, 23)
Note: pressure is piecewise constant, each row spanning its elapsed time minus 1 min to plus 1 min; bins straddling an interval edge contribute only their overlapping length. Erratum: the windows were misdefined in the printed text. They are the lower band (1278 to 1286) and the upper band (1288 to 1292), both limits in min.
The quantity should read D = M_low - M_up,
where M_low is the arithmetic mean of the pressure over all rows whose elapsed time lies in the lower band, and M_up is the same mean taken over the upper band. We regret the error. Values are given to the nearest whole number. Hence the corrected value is 11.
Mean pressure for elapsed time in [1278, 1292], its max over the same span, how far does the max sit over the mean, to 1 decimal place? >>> 7.4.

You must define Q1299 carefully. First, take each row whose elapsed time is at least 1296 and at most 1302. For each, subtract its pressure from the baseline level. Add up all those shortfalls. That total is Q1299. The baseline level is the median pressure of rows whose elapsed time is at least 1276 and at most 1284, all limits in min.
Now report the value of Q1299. 35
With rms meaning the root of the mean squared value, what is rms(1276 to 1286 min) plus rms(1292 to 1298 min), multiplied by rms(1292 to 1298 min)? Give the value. 566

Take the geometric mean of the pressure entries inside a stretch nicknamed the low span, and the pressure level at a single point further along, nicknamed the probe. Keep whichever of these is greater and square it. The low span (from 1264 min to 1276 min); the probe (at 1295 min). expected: 1099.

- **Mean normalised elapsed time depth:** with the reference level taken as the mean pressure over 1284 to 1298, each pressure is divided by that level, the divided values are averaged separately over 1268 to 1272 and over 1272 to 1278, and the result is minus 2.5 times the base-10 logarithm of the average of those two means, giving -0.75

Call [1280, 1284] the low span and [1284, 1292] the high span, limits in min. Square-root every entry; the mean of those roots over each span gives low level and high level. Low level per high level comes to 1.20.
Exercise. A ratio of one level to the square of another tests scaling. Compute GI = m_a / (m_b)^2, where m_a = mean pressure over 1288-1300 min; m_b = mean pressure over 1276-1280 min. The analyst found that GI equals 0.0159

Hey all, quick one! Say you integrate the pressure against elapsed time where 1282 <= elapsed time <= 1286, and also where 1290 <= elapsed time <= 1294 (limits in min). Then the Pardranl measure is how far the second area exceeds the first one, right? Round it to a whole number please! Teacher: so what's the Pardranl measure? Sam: -45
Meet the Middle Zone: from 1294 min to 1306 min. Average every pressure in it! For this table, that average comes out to 18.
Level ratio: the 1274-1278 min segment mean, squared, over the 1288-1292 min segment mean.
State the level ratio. 62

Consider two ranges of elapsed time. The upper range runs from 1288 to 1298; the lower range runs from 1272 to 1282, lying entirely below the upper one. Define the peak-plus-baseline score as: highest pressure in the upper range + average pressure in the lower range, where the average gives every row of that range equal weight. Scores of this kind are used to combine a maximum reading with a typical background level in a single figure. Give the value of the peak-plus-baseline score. 48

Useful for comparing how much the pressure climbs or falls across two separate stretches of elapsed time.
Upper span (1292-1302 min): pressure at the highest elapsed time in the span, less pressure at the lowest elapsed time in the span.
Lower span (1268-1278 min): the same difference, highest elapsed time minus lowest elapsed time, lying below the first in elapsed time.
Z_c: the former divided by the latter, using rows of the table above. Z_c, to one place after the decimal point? -1.7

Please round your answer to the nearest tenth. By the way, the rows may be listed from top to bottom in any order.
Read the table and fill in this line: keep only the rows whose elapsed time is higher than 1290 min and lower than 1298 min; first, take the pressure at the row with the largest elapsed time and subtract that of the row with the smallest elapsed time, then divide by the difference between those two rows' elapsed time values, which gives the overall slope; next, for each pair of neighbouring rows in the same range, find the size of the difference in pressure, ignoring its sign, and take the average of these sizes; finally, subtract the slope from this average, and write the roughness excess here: 1.1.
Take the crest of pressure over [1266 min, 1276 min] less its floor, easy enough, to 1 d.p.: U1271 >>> 3.0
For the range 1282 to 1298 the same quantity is 13.5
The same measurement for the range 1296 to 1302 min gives 4.6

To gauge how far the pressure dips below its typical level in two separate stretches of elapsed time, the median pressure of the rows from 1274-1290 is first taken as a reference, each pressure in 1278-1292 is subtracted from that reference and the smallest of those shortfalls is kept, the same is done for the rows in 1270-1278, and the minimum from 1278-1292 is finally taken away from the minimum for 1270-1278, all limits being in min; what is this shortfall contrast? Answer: -4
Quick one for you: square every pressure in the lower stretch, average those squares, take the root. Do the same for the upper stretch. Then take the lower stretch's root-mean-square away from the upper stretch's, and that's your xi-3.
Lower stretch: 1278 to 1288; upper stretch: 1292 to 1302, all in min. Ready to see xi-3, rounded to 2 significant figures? -10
